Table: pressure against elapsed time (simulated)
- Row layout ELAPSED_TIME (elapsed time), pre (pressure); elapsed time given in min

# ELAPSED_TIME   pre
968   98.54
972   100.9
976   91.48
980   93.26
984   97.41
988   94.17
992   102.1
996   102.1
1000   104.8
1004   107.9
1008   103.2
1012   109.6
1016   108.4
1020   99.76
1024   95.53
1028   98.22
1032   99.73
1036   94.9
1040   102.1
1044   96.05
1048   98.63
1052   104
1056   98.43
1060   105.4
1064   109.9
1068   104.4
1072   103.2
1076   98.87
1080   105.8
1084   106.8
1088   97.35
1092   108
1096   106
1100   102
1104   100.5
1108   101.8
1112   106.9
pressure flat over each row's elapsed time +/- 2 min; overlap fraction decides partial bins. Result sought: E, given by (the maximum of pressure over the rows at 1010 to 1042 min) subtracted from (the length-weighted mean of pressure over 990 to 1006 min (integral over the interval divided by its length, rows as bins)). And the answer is -5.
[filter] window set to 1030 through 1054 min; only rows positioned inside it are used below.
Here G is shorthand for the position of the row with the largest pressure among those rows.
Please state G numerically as 1052 min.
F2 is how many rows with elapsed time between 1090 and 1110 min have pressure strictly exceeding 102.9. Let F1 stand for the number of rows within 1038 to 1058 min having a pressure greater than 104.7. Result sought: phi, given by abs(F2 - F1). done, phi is 2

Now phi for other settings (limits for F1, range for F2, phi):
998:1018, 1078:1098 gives 0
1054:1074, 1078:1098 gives 2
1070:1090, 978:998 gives 2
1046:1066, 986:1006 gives 0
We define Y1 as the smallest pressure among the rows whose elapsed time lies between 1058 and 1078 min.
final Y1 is 98.87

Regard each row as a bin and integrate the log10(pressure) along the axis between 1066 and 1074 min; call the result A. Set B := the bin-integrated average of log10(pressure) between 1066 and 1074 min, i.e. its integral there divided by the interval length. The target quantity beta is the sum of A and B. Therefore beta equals 18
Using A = 16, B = 2.02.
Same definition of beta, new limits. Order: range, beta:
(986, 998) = 26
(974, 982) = 18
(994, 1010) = 34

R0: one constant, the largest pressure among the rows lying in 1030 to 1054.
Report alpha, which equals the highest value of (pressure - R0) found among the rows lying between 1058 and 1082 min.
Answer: 5.9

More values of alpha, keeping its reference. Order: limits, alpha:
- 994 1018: 5.6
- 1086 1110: 4.0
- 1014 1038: 4.4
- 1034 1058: 0.0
